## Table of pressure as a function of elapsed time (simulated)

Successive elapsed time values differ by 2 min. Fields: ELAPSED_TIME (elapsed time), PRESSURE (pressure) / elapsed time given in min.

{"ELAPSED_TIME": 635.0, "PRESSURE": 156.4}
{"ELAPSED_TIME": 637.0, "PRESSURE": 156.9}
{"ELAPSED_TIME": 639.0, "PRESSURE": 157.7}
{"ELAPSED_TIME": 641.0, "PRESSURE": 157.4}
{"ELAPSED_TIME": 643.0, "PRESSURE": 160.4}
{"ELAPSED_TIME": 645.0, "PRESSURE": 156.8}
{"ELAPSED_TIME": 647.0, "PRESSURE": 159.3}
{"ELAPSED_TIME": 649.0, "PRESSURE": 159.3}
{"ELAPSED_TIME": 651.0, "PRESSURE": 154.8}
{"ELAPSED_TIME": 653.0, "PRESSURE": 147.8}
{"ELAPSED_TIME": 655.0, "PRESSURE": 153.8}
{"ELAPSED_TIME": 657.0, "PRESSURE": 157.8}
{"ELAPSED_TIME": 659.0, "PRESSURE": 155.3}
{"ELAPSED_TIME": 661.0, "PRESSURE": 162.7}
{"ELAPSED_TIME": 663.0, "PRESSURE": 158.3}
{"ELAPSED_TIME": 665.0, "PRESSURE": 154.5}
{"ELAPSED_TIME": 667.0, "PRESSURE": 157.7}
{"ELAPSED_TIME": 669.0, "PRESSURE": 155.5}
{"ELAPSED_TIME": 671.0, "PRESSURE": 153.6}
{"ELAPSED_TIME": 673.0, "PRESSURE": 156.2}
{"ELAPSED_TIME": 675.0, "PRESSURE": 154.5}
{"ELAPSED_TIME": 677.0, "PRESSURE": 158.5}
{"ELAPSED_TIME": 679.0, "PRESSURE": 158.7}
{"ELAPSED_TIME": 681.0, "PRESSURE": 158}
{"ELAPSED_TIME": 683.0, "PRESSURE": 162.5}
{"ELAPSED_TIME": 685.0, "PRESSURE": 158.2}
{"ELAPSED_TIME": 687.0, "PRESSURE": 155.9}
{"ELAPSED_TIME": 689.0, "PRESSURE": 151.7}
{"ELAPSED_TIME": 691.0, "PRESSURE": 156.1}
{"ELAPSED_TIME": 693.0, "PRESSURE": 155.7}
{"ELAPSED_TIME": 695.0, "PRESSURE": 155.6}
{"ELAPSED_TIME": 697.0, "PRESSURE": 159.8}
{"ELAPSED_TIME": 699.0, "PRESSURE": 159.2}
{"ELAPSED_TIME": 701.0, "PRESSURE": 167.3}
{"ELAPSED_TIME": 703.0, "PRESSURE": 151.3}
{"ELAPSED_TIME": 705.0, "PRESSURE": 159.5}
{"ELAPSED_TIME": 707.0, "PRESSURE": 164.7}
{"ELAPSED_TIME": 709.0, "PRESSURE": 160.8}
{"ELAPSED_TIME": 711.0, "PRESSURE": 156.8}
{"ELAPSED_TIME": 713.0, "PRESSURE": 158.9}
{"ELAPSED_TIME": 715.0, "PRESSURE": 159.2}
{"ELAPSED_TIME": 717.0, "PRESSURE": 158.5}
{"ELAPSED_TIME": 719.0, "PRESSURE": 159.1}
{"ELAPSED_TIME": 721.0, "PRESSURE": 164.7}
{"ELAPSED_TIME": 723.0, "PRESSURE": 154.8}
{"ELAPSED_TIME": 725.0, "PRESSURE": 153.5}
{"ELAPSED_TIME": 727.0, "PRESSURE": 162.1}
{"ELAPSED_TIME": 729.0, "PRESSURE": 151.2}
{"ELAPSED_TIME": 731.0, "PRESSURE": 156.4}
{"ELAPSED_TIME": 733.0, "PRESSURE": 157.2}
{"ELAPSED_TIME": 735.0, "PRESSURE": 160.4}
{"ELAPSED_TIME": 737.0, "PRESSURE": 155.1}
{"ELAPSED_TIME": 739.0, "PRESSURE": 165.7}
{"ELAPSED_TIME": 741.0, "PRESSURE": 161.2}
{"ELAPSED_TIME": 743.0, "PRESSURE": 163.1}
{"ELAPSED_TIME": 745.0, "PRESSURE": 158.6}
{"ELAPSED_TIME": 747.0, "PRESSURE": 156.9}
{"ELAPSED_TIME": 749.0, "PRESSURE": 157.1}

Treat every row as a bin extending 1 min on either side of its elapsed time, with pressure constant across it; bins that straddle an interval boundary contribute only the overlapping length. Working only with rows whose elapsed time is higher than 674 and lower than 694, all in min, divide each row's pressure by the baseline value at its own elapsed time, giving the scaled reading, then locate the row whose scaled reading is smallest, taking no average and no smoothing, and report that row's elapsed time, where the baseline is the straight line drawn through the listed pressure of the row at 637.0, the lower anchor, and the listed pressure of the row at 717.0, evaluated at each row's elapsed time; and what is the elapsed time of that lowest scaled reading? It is 689.0 min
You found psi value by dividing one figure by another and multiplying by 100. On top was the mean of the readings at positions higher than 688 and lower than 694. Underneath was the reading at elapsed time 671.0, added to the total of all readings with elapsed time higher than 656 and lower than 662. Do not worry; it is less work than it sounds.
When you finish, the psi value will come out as 24.5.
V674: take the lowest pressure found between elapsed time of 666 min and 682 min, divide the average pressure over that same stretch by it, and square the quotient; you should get 1.04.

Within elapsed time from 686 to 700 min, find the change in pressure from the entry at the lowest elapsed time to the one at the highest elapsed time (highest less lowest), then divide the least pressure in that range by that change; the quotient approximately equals 46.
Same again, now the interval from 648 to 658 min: -99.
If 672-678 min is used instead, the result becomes 67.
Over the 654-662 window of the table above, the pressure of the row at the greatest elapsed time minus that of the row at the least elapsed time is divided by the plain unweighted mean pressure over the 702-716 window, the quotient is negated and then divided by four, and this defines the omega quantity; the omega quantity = -0.014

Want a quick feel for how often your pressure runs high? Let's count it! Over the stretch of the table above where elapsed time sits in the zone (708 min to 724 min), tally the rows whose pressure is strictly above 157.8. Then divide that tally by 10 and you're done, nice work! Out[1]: 0.60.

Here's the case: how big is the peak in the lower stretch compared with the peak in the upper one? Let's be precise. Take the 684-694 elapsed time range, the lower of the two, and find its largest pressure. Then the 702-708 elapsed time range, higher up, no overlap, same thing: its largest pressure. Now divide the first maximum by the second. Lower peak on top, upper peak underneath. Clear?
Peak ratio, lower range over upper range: 0.96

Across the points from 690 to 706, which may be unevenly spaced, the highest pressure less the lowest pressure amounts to 16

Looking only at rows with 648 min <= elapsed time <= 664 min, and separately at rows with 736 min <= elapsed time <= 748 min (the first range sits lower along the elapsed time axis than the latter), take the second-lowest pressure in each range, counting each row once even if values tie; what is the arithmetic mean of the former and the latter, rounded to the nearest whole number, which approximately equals 155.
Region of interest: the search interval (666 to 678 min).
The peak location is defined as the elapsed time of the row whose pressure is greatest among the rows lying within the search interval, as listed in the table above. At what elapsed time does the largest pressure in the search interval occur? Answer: 677.0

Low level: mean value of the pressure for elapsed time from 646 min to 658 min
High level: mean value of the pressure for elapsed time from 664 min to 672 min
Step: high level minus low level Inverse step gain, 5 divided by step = -35.3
